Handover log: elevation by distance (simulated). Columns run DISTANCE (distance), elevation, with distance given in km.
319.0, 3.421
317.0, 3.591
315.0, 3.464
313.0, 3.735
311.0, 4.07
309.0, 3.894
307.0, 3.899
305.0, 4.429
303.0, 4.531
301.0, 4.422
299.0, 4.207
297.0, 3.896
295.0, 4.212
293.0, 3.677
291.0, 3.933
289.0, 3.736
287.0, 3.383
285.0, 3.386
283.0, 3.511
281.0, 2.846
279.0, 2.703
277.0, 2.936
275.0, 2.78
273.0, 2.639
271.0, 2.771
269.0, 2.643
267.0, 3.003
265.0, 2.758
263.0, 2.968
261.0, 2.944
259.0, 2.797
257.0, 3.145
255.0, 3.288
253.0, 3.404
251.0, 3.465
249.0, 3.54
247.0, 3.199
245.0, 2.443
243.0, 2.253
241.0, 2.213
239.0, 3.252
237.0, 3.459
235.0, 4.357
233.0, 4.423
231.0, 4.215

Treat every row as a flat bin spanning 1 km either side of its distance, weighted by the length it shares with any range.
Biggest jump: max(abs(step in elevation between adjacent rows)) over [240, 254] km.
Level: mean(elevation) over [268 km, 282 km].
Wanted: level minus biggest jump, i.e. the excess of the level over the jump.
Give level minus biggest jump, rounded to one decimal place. 2.0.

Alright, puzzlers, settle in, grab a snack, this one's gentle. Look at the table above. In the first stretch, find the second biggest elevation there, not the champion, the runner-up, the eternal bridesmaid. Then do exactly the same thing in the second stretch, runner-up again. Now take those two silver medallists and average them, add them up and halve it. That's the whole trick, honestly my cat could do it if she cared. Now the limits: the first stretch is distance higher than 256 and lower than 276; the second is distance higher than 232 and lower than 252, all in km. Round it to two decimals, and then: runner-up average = 3.68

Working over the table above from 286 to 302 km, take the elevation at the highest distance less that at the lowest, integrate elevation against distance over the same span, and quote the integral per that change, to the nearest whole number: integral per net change 61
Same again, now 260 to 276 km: -274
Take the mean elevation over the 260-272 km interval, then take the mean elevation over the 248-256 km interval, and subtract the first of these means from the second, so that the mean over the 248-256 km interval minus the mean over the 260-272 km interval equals 0.6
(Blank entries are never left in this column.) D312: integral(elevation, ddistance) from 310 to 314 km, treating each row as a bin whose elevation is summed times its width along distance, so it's 15.6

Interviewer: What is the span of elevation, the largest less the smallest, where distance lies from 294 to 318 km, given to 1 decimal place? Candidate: 1.1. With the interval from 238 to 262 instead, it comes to 1.3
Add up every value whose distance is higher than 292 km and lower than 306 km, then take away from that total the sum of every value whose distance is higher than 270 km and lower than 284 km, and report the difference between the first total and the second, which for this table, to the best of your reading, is 9.2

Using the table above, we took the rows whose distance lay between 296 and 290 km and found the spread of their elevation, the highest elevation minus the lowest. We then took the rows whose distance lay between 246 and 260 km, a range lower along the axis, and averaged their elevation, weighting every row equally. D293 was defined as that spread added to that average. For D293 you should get 3.80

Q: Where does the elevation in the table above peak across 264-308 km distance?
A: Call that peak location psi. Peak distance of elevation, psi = 303.0 km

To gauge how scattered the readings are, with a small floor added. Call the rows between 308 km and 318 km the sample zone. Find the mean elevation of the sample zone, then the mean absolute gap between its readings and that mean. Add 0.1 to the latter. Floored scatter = 0.28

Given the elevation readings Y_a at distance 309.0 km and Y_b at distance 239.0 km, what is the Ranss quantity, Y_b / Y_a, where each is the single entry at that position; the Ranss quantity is 0.84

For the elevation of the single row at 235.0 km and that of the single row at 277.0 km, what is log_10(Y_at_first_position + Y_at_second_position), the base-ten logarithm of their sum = 0.86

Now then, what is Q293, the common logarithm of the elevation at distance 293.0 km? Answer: 0.565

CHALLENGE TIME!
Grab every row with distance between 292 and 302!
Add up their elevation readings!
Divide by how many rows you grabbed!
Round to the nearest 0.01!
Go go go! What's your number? 4.08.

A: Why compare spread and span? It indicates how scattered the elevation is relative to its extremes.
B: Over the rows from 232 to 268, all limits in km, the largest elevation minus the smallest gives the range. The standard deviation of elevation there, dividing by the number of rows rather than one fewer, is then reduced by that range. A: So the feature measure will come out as -1.6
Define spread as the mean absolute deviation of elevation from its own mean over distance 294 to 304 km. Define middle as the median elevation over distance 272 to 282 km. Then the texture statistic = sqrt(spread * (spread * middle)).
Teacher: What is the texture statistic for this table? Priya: 0.30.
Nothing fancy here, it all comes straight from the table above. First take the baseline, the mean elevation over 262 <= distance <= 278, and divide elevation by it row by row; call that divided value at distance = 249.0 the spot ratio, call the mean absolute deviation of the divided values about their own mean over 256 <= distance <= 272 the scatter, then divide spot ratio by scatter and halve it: 13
